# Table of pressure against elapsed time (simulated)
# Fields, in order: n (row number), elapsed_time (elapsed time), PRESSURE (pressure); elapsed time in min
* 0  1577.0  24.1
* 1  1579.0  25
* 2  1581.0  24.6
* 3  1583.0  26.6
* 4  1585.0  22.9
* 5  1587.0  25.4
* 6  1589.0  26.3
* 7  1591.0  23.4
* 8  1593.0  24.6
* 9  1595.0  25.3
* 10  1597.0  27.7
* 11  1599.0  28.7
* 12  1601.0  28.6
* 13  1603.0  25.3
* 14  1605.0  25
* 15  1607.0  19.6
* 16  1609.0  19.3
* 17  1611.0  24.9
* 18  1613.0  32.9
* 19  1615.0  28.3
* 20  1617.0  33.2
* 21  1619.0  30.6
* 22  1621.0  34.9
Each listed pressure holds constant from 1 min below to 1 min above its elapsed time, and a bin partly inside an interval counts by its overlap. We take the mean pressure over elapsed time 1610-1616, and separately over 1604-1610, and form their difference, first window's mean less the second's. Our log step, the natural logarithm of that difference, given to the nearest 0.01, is 2.00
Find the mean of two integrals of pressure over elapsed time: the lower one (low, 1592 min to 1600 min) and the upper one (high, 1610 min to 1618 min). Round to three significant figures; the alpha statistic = 226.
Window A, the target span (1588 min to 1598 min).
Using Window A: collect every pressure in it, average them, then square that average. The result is 648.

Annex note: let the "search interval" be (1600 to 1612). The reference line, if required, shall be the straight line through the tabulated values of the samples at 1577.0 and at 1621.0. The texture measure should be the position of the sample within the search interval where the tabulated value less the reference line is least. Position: 1609.0 min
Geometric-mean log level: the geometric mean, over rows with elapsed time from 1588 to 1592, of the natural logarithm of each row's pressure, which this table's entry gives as 3.21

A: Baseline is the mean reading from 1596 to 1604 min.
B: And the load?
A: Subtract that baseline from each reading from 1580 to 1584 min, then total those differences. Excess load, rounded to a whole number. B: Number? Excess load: -4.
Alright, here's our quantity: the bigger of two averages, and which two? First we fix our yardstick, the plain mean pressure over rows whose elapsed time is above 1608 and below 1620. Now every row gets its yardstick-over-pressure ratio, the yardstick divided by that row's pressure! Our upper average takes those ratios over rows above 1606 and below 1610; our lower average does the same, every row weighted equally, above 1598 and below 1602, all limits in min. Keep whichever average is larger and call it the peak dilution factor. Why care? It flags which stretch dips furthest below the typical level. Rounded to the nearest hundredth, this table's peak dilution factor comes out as 1.45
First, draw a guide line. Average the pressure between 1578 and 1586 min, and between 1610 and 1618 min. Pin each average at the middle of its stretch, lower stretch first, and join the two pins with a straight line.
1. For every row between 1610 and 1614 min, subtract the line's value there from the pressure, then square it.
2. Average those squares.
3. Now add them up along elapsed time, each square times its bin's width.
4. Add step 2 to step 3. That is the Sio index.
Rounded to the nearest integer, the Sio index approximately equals 76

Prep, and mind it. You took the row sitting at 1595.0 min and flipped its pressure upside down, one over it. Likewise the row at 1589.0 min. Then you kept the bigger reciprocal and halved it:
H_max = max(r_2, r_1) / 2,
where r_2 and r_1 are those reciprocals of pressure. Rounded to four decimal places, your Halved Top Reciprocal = 0.0198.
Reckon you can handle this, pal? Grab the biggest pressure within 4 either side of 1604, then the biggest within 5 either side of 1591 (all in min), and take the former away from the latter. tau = -2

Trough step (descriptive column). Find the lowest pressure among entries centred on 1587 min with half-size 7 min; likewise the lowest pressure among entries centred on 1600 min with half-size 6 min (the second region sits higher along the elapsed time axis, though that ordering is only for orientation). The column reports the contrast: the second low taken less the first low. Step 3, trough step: 2.1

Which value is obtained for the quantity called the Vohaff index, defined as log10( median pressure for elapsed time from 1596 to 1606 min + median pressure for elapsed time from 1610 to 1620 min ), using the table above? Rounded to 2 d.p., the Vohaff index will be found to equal 1.77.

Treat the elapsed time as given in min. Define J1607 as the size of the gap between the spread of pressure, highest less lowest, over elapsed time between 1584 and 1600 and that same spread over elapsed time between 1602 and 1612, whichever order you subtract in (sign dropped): 0.2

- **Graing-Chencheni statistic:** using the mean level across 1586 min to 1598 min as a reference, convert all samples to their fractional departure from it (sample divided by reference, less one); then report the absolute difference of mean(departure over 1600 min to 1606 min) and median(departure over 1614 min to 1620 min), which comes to 0.17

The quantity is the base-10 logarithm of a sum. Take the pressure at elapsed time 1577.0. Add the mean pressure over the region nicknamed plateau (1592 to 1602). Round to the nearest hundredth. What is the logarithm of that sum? 1.71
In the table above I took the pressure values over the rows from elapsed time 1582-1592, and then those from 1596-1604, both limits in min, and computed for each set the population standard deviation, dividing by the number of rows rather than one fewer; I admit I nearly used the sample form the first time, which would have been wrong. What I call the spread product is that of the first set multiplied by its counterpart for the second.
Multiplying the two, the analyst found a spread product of 2.1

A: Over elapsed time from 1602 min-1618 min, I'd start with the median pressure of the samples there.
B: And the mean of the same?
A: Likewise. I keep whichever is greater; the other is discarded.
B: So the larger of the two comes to 26.1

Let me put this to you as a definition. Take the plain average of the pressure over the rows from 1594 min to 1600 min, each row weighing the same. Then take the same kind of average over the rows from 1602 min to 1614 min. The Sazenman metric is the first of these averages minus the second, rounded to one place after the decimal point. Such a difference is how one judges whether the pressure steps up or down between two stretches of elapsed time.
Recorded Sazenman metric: 2.7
